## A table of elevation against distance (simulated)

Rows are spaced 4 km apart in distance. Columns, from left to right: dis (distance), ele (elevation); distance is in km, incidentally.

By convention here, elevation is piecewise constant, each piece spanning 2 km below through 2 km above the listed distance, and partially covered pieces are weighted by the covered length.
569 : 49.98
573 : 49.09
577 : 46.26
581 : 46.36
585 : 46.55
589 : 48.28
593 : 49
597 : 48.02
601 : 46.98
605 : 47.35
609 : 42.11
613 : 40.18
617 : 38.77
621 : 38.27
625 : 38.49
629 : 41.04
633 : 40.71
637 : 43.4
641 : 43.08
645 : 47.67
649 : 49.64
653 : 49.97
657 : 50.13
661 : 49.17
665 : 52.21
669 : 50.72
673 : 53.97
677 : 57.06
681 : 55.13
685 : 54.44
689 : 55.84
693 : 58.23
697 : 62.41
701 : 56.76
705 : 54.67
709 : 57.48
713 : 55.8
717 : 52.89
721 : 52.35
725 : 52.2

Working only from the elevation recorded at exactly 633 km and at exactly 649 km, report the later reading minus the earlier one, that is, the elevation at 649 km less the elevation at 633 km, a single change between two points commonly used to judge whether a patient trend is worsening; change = 8.9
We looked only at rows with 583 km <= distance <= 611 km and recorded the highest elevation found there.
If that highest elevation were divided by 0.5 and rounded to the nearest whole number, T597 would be 98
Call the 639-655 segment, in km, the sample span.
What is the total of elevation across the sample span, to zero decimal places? 190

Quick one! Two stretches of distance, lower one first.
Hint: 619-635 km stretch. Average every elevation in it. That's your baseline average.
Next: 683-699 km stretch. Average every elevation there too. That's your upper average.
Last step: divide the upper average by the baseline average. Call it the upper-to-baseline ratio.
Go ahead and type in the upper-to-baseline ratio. 1.46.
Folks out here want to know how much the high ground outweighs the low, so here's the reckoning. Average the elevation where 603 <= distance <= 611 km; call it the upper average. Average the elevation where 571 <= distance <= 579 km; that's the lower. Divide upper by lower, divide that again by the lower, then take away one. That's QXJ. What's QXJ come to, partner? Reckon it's -0.980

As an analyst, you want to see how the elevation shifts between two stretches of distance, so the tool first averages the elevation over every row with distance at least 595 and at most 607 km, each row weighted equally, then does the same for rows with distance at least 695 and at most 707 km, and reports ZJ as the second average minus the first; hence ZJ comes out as 10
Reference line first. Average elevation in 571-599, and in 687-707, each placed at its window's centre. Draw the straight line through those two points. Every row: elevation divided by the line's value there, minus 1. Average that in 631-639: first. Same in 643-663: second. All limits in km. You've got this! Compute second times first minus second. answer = 0.097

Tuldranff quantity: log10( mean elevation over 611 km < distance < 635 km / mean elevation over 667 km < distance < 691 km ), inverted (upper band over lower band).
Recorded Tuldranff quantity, 0.14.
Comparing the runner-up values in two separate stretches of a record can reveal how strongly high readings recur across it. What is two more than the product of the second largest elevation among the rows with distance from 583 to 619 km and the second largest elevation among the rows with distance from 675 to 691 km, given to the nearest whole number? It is 2698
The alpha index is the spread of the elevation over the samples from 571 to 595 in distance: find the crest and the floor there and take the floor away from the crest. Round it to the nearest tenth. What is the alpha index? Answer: 2.8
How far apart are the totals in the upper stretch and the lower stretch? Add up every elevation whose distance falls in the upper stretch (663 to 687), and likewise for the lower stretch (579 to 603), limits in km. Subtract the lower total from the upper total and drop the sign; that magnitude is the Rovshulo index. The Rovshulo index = 38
